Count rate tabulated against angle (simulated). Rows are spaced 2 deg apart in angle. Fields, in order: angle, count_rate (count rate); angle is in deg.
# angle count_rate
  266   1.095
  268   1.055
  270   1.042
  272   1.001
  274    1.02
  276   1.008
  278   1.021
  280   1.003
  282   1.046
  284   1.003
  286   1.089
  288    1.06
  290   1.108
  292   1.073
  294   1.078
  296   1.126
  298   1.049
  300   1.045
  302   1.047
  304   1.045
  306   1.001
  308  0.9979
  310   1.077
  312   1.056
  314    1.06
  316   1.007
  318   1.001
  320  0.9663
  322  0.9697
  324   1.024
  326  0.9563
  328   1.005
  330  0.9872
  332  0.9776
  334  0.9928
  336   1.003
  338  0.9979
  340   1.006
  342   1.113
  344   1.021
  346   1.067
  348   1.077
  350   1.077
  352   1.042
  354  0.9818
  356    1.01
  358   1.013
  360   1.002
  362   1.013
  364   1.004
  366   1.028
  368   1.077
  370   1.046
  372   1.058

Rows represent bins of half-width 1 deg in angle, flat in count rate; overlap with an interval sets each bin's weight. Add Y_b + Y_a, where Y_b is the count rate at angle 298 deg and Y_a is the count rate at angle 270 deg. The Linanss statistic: 2.09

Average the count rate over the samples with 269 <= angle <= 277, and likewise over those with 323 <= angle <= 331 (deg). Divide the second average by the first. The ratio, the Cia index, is 0.98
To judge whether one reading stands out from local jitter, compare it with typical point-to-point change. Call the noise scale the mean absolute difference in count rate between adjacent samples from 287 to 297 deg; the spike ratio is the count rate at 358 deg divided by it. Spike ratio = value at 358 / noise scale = 30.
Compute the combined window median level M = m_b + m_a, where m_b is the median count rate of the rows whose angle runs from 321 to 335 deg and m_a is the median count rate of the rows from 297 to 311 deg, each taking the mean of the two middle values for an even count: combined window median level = 2.03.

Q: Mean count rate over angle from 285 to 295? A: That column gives 1.08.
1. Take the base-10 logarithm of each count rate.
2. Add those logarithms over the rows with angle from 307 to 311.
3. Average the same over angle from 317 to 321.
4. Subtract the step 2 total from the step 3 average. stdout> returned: -0.039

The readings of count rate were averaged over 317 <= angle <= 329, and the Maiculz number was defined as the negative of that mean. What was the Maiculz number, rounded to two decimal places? -0.99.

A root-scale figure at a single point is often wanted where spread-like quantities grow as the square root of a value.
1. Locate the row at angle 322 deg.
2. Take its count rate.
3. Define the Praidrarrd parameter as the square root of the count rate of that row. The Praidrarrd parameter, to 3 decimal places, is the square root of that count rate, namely 0.985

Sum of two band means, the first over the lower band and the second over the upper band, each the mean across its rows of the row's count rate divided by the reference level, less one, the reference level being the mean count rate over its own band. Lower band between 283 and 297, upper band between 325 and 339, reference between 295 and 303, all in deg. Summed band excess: -0.064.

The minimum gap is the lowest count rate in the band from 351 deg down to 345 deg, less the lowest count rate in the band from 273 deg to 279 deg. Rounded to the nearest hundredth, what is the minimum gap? 0.06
